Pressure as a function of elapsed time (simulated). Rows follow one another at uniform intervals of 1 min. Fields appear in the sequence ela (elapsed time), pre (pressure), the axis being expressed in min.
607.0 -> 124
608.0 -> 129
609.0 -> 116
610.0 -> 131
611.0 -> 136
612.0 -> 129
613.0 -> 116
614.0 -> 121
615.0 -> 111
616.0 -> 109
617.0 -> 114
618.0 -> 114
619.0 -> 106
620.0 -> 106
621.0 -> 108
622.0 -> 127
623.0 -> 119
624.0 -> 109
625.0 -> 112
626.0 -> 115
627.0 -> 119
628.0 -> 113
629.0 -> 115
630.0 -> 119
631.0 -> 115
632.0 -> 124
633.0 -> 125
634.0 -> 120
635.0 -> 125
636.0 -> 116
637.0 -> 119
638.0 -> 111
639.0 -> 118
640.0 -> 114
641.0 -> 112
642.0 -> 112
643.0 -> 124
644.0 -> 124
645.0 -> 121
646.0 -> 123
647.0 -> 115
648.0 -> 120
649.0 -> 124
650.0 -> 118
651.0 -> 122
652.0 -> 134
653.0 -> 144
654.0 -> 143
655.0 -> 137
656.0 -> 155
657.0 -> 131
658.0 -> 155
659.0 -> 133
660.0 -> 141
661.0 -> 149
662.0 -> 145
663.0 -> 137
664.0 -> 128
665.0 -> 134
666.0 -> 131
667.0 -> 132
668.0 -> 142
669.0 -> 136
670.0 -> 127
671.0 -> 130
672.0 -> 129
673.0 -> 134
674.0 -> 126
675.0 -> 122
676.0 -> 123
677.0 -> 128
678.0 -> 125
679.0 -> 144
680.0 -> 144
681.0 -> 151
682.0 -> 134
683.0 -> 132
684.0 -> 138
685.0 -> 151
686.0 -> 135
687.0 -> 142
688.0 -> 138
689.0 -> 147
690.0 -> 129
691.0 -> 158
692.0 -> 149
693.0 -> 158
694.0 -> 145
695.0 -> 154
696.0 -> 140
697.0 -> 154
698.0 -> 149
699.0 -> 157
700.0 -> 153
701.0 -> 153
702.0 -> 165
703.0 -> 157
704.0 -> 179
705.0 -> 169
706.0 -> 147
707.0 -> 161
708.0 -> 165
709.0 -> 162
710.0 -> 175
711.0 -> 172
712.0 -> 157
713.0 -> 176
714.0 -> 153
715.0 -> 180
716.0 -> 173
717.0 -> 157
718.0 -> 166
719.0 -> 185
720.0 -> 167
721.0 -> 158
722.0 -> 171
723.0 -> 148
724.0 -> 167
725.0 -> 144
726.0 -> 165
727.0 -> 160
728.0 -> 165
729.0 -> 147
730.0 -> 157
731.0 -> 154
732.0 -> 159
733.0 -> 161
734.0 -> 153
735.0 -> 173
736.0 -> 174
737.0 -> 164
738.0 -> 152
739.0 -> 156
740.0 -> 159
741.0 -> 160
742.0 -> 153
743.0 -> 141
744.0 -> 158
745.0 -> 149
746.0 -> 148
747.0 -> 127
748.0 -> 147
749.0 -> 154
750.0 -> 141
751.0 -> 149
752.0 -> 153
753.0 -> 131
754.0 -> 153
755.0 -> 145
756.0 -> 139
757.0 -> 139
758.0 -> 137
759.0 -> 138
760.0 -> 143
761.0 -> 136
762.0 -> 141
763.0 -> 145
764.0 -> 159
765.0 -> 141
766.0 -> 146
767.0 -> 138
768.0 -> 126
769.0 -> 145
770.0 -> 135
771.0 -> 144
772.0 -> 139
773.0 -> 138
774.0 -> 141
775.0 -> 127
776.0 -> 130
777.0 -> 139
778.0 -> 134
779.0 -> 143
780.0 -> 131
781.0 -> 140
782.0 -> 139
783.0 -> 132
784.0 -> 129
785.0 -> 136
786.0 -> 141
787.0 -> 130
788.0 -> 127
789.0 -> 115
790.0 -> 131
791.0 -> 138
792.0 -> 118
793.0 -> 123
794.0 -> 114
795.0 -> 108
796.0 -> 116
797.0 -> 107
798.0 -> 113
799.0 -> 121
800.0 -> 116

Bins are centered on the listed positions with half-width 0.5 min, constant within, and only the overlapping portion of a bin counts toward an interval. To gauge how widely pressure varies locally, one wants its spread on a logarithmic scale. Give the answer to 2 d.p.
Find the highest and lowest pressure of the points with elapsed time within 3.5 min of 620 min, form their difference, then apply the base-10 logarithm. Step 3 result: 1.32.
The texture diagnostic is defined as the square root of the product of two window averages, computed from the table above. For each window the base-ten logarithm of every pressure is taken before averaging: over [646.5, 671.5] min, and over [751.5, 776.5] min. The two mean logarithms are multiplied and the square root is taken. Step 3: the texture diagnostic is 2.14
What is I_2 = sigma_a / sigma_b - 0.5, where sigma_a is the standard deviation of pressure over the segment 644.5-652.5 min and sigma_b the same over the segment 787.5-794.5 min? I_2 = 0.1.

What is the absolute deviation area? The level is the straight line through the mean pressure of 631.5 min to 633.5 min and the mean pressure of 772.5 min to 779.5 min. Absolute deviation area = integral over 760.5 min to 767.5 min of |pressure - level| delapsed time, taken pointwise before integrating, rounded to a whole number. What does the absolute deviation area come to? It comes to 61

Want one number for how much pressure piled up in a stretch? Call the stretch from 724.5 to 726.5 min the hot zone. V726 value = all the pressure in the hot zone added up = 309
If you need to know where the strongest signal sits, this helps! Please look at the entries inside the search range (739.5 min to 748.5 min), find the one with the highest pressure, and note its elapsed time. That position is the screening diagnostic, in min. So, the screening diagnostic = 741.0 min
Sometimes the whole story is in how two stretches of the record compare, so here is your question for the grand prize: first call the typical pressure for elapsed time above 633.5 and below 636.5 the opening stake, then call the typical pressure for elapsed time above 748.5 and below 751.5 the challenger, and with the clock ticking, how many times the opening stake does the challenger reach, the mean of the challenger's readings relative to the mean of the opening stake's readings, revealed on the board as 1.23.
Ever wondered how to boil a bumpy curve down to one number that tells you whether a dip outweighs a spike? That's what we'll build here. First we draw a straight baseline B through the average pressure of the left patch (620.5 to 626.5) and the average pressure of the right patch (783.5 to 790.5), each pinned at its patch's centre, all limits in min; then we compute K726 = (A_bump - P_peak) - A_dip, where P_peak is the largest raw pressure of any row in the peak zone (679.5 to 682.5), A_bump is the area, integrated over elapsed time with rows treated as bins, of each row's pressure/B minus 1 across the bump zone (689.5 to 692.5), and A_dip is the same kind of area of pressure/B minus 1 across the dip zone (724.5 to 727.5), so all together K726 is -151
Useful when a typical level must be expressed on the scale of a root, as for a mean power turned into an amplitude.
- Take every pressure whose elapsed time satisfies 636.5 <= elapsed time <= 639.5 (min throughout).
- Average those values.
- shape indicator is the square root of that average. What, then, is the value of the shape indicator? 10.8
